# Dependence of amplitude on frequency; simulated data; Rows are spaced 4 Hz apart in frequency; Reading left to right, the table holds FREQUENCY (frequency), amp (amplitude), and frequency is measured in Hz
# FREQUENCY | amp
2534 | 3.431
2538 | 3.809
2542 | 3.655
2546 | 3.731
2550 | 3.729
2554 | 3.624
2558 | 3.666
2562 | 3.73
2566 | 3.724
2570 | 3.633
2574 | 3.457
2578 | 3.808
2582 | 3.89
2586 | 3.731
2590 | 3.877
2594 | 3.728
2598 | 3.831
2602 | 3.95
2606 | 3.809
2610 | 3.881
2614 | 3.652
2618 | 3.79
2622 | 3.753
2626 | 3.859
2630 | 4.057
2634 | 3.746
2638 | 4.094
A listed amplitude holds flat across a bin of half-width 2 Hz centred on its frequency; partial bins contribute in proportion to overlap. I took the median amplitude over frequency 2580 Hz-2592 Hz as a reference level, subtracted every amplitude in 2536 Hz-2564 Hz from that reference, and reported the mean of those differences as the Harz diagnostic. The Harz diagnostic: 0.171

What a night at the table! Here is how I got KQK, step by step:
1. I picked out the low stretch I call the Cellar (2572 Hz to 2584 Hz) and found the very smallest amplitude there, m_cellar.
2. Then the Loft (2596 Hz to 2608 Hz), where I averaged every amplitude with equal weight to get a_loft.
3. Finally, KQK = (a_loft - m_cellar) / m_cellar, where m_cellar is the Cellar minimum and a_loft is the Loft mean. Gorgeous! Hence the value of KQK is 0.12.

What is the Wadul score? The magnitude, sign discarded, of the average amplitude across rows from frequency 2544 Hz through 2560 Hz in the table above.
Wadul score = 3.69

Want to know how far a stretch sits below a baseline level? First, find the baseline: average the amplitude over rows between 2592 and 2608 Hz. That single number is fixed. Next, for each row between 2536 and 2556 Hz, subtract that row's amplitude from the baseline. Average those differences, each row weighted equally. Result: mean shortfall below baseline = 0.12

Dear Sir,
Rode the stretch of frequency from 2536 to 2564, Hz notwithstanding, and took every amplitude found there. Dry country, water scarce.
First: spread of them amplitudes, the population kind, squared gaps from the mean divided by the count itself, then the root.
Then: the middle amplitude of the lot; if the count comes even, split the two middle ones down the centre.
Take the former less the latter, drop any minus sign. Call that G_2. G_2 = 3.67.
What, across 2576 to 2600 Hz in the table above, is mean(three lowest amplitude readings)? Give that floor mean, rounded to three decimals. 3.756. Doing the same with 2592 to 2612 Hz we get 3.789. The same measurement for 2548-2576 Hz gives 3.571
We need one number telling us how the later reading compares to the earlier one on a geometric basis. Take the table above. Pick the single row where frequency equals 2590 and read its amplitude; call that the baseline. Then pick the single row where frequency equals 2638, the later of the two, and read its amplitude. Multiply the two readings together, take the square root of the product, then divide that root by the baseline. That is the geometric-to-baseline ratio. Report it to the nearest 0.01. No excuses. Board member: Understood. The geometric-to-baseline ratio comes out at 1.03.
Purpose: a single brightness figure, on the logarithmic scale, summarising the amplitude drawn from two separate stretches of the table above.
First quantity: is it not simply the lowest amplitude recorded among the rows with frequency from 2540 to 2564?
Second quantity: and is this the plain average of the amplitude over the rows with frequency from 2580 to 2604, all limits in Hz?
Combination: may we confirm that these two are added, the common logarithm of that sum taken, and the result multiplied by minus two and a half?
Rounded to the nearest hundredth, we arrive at -2.18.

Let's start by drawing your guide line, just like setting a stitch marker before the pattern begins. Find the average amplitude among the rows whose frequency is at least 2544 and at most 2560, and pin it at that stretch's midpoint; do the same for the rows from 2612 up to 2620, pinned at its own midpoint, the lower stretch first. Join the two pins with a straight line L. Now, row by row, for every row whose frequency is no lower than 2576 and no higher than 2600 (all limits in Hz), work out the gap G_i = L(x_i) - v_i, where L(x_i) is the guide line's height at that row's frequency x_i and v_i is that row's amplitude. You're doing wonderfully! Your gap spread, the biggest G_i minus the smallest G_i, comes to 0.17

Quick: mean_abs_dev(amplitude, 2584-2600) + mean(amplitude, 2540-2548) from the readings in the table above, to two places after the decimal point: 3.76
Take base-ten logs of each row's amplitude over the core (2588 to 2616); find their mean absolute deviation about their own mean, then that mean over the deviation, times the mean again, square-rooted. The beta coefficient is 6.2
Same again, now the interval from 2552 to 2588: 5.5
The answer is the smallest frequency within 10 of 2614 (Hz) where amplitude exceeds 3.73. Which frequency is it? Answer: 2606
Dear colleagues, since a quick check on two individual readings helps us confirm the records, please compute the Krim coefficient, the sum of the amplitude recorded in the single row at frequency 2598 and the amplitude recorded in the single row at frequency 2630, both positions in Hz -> 7.89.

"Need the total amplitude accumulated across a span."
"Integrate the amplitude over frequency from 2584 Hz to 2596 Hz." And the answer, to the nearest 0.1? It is 45.3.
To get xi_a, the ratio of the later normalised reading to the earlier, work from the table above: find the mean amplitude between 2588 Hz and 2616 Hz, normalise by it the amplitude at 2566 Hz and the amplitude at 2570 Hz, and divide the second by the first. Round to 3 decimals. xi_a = 0.976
